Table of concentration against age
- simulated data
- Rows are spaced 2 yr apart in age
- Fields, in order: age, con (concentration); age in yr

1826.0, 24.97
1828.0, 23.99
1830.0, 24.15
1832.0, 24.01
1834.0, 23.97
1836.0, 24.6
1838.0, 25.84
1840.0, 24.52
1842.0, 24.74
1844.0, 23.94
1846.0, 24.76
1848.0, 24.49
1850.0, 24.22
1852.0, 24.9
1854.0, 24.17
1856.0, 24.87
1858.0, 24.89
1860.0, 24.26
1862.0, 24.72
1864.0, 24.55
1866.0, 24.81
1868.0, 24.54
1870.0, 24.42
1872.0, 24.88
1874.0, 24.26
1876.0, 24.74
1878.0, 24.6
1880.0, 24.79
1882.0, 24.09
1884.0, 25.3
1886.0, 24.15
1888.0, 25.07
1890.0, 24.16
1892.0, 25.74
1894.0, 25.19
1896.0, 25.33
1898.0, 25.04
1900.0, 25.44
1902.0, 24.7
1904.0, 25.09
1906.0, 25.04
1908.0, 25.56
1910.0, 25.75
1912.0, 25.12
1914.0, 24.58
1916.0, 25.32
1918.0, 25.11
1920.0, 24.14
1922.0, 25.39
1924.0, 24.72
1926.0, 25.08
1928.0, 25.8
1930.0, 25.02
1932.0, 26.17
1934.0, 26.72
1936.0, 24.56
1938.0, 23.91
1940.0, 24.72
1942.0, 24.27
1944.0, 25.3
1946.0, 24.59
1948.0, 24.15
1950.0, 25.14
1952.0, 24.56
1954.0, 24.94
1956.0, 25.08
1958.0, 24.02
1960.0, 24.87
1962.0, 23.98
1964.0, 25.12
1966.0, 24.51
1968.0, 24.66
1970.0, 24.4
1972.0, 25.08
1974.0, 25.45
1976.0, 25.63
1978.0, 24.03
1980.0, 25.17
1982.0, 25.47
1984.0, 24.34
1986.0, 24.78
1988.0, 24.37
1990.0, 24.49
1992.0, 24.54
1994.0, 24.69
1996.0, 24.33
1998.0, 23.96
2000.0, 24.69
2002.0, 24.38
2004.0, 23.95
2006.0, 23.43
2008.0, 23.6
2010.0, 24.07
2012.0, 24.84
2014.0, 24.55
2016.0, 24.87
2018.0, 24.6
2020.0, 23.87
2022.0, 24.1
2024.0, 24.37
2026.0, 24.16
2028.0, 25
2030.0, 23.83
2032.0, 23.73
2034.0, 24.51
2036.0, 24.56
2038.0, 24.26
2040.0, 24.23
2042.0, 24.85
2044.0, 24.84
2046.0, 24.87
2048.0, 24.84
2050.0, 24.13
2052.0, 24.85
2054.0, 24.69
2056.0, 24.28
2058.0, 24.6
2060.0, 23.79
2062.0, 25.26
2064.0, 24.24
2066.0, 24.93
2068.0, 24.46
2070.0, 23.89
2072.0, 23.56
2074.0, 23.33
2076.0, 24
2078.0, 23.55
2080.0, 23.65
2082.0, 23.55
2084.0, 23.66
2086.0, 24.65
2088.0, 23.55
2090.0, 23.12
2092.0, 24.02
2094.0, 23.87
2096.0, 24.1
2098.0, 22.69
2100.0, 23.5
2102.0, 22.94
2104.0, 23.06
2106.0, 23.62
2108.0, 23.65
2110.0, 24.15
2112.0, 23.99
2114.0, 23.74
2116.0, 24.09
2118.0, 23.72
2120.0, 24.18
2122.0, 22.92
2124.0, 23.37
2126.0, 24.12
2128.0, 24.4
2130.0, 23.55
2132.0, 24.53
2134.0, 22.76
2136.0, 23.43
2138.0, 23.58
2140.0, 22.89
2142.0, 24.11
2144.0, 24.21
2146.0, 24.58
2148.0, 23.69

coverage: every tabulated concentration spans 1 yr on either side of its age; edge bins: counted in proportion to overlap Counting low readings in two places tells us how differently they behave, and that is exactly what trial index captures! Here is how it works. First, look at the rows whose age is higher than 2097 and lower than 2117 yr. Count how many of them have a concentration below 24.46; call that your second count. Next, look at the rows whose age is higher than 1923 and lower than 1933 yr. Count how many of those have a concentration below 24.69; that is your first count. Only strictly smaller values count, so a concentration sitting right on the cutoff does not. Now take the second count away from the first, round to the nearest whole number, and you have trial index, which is -10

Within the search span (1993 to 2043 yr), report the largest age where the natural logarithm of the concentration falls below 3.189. 2040.0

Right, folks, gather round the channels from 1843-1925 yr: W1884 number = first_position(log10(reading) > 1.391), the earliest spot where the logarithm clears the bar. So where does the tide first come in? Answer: 1846.0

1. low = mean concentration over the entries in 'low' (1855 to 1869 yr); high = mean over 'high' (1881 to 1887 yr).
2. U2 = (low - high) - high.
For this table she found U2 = -24.4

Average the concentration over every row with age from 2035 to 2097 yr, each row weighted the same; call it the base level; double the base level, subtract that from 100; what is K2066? 51.6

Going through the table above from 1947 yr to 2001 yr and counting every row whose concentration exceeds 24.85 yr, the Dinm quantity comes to 10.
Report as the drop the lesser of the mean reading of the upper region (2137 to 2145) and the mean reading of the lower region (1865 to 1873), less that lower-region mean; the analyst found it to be -1.0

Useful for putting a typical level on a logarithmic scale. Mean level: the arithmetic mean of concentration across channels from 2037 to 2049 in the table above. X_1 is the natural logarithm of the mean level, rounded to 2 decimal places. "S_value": 3.20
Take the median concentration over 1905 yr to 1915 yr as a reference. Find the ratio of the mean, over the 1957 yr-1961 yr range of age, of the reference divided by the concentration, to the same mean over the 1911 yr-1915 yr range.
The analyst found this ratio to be 1.02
